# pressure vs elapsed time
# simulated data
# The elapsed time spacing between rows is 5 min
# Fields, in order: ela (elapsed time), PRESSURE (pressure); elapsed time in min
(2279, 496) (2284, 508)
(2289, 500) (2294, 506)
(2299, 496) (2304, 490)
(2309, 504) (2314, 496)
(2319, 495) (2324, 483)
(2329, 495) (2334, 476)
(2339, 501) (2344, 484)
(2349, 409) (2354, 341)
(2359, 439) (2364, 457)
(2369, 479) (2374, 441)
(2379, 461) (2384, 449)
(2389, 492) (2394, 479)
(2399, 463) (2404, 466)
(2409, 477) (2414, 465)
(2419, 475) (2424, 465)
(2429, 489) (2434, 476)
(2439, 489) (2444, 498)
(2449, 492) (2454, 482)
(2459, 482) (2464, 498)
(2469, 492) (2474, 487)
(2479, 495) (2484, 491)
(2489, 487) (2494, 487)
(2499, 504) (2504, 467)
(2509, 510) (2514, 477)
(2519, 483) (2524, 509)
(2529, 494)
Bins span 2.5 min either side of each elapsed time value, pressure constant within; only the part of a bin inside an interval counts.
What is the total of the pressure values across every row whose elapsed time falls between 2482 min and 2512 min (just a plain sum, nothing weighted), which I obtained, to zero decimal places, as 2946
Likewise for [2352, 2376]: 2157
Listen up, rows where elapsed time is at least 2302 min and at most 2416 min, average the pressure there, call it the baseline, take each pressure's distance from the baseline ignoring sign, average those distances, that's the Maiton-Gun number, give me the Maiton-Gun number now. 24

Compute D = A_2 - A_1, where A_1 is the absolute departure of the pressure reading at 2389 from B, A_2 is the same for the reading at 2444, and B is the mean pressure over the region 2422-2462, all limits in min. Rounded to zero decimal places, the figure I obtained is 6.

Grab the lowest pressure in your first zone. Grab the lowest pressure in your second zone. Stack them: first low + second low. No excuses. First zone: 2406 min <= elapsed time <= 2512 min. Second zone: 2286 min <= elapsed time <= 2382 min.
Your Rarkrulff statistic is 806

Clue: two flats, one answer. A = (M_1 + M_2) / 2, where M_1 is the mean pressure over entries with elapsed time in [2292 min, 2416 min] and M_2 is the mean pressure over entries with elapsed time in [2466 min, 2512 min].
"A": 480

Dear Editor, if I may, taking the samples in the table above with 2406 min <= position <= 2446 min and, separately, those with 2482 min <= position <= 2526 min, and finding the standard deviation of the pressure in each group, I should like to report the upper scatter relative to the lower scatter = 1.2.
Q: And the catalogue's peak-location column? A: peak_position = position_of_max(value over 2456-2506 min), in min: 2499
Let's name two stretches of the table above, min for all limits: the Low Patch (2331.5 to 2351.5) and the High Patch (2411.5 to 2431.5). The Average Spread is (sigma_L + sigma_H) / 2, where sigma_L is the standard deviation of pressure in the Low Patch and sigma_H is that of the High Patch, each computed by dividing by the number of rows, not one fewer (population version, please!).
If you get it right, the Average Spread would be 22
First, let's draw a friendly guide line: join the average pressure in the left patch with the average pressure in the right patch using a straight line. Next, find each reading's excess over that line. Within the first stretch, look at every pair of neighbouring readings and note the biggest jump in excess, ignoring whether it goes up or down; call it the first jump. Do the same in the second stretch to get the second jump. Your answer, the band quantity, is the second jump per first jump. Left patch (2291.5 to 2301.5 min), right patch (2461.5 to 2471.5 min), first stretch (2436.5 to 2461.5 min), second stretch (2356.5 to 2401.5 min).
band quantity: 4.4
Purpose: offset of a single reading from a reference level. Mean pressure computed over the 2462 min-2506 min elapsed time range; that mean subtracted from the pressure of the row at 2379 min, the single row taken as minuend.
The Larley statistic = -29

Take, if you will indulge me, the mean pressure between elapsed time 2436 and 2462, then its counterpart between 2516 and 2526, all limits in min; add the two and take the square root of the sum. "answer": 31.4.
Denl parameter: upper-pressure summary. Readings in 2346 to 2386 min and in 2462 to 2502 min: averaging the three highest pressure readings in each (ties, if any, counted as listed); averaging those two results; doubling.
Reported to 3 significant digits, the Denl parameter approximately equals 965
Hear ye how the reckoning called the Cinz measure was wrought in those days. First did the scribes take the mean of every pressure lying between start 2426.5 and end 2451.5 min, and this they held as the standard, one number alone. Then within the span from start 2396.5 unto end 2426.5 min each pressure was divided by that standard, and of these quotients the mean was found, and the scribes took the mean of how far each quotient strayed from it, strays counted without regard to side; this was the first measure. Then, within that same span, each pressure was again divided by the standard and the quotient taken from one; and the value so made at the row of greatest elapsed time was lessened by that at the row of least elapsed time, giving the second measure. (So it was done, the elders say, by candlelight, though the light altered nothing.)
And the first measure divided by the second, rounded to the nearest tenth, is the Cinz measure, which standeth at -2.5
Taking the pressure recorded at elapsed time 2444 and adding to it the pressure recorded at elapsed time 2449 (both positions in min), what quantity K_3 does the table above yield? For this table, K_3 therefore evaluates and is 990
